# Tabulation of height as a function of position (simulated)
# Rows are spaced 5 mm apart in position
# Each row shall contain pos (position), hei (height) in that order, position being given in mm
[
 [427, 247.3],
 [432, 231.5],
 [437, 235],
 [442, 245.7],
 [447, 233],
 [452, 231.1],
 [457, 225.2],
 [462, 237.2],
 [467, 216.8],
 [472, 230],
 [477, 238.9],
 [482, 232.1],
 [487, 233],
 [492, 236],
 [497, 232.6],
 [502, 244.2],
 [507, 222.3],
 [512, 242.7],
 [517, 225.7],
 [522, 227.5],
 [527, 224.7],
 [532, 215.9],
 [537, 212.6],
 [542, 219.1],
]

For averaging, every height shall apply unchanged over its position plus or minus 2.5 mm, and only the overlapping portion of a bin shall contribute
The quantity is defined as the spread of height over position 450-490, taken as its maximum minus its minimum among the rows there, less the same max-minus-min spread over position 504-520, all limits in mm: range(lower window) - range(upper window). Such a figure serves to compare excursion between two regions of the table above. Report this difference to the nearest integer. 2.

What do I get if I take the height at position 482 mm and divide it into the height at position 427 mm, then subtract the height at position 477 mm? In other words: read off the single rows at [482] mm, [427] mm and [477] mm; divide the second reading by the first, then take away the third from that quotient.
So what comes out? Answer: -238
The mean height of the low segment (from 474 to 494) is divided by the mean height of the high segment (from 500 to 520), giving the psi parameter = 1.01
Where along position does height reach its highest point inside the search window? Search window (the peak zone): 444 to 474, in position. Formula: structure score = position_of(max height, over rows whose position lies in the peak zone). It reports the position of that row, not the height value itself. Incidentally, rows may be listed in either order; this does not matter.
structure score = 462 mm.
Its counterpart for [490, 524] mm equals 502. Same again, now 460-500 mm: 477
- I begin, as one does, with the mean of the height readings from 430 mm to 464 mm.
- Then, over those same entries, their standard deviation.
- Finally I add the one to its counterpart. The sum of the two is 240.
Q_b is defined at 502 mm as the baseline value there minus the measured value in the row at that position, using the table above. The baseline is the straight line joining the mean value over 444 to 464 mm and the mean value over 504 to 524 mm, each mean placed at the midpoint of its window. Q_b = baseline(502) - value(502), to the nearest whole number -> -14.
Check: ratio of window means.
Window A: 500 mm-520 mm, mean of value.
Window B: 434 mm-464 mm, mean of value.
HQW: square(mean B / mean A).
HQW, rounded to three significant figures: 1.01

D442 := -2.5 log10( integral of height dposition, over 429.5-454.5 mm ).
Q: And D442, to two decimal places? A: -9.42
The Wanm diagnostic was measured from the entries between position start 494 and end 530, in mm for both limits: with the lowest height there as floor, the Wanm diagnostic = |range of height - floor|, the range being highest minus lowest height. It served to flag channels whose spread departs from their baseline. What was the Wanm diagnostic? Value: 200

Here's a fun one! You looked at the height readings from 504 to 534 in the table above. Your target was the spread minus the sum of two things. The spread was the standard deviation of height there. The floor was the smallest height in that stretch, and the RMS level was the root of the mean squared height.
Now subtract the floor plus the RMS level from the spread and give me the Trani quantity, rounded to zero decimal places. -434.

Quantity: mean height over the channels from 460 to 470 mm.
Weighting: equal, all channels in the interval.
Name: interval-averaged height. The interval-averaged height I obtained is 227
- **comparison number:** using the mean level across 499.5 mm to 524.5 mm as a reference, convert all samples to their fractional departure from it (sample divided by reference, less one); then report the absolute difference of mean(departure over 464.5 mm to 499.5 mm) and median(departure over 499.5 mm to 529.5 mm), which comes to 0.020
